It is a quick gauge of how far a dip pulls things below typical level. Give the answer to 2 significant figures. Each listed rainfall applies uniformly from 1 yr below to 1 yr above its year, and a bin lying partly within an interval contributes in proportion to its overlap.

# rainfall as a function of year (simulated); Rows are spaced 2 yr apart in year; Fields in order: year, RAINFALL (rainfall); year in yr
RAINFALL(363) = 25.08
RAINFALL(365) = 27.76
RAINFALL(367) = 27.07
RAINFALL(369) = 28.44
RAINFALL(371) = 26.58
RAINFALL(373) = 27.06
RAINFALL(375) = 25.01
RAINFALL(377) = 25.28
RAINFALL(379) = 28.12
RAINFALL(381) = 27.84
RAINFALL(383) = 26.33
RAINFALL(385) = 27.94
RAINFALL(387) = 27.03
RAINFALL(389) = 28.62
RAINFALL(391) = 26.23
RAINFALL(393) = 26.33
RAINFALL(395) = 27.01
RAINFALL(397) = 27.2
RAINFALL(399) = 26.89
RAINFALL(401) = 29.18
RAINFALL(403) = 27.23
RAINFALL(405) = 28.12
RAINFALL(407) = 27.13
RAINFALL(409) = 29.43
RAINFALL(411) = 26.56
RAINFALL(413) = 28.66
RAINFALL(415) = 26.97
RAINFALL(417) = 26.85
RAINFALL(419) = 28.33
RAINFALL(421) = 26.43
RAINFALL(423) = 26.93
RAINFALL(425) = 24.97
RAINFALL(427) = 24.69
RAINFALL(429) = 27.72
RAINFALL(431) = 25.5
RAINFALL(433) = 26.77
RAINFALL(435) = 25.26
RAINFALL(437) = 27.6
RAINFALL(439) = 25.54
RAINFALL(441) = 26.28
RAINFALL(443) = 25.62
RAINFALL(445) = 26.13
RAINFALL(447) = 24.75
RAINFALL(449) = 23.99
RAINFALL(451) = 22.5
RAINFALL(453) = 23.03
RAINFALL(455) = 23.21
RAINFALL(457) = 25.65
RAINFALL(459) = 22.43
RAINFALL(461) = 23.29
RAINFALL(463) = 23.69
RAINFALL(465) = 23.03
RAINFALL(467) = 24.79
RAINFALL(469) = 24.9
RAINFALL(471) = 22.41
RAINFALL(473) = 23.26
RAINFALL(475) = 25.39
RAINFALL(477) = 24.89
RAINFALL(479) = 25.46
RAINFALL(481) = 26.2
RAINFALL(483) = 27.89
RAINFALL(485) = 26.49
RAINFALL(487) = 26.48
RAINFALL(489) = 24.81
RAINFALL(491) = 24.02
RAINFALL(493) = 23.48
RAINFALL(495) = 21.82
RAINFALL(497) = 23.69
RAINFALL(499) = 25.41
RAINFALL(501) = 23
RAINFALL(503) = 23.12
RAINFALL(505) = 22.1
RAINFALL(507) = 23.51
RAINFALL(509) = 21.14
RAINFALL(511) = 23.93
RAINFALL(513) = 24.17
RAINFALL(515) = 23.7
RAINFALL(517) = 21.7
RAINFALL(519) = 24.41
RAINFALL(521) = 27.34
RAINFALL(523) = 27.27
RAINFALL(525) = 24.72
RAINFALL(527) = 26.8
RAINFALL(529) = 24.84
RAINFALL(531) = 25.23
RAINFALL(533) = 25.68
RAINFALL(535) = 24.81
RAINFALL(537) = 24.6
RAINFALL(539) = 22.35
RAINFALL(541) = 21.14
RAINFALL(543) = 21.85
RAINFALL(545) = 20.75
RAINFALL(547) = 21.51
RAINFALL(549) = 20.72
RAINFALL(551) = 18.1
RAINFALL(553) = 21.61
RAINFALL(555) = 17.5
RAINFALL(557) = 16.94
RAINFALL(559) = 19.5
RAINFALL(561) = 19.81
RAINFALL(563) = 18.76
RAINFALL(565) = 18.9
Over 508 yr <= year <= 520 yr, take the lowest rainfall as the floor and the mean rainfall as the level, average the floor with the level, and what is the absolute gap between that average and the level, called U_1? 1.0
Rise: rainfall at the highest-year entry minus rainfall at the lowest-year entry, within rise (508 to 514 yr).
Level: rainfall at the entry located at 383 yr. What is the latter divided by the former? 9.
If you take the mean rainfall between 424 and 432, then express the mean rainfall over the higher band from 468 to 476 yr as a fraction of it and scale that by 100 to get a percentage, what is 93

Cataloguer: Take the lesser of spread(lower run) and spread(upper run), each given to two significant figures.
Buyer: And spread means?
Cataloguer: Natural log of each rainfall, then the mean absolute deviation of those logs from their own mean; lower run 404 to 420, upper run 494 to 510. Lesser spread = 0.032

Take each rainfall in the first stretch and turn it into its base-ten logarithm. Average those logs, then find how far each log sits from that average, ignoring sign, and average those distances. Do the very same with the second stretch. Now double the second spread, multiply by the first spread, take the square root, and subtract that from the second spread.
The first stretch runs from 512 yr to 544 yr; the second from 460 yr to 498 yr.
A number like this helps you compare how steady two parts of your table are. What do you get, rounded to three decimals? -0.012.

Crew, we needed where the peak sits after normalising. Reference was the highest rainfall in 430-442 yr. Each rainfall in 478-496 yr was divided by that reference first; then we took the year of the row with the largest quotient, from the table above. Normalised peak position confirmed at 483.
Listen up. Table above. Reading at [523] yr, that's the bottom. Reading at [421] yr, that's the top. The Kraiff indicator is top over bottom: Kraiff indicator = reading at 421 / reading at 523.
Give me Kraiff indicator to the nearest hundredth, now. 0.97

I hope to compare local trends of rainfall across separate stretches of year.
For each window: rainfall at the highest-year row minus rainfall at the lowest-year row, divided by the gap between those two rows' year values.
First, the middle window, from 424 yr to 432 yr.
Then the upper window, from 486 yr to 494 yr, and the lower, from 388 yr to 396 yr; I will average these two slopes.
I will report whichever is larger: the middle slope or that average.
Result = 0.1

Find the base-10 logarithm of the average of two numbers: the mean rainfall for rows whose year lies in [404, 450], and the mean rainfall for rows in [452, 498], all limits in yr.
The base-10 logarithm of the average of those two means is 1.41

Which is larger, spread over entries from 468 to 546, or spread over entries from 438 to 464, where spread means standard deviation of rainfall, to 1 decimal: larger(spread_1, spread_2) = 1.8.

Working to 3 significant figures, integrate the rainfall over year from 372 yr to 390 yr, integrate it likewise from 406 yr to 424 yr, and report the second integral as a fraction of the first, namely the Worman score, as 1.02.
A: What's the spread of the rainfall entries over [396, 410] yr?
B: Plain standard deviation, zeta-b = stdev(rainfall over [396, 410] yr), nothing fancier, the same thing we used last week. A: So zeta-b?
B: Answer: 1.0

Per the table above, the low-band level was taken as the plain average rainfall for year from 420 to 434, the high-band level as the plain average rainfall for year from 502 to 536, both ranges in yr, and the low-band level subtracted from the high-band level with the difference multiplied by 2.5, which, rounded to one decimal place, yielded -4.4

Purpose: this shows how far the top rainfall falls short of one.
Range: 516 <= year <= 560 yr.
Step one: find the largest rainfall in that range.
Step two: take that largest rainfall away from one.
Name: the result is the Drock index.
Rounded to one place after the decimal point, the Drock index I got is -26.3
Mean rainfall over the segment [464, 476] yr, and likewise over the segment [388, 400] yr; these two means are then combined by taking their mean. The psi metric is 25.5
